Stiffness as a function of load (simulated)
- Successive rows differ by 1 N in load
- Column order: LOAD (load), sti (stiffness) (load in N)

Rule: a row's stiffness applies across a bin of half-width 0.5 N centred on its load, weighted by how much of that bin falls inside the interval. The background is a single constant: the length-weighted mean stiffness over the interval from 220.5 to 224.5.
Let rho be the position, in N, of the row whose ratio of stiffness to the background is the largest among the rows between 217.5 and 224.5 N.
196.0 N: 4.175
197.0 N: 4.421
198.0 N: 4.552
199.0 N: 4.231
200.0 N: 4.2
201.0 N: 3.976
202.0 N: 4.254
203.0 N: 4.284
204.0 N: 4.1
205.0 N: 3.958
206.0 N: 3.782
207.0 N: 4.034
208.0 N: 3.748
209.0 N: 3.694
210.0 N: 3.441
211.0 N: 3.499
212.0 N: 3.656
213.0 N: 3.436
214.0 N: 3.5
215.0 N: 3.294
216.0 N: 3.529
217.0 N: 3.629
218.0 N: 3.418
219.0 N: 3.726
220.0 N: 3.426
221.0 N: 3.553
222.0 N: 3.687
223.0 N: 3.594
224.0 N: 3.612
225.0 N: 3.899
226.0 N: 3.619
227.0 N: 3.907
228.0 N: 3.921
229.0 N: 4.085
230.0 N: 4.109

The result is 219.0 N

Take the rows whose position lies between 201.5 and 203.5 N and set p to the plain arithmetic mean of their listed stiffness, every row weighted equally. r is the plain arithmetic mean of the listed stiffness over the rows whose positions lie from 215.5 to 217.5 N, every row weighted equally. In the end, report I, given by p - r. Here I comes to 0.69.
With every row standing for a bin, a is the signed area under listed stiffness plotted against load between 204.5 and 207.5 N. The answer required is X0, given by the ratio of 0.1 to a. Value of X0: 0.0085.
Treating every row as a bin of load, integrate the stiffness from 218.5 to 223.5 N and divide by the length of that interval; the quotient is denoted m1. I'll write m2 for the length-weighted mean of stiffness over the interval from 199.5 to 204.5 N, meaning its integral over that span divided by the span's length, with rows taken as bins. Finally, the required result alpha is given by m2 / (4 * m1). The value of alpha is 0.289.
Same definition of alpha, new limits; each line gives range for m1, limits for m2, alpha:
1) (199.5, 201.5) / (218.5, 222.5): 0.220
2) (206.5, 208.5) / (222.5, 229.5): 0.244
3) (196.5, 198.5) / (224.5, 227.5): 0.212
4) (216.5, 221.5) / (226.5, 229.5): 0.280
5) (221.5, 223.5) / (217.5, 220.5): 0.242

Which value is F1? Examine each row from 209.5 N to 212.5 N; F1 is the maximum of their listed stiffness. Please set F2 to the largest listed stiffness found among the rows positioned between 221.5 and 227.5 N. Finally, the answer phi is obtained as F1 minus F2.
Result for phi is -0.25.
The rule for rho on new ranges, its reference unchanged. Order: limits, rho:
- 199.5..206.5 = 203.0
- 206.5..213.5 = 207.0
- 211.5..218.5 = 212.0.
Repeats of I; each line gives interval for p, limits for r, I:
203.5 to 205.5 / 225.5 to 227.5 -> 0.27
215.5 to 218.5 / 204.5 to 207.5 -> -0.40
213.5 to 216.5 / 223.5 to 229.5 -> -0.40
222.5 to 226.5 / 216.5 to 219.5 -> 0.09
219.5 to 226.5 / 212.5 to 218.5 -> 0.16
